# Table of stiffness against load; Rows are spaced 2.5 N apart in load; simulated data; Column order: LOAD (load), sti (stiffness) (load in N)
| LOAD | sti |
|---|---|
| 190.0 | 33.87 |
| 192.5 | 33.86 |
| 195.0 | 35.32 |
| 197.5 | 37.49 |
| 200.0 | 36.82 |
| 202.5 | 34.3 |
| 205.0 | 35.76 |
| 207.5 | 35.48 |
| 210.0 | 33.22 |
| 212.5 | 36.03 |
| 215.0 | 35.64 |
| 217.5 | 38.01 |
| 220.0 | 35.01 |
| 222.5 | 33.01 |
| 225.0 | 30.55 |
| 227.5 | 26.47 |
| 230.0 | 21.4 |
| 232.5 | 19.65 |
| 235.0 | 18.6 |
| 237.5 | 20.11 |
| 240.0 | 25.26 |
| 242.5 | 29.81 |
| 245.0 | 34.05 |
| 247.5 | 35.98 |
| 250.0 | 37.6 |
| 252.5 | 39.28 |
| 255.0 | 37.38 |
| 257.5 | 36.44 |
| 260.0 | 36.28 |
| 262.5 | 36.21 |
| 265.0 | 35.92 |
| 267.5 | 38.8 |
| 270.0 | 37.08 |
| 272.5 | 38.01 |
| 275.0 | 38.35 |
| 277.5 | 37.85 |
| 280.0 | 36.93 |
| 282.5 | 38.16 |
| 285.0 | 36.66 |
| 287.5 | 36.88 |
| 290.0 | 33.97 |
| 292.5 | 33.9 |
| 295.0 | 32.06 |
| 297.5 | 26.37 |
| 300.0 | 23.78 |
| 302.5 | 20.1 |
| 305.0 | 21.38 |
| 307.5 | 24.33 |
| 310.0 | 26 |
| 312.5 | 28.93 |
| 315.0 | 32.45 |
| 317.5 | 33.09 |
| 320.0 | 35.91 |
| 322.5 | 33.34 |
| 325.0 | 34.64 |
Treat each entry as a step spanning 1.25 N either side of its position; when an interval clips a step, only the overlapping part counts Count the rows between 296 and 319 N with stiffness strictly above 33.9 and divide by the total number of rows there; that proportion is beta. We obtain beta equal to 0.00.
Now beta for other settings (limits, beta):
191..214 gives 0.78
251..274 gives 1.00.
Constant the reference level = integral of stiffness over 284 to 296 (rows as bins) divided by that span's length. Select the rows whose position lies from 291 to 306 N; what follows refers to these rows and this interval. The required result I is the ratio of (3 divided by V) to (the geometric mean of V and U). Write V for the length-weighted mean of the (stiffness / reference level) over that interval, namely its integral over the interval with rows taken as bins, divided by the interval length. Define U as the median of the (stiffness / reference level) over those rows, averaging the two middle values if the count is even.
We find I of 5.3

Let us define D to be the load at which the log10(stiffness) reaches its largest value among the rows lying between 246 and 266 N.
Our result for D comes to 252.5 N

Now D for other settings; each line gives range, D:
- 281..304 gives 282.5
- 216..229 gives 217.5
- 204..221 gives 217.5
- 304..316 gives 315.0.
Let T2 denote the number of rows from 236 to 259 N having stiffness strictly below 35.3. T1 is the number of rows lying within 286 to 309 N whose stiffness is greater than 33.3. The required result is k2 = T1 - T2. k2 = -1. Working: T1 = 3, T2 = 4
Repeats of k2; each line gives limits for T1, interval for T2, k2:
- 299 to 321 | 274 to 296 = -2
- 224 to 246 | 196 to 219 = -1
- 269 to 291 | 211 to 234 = 3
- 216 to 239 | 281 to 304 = -4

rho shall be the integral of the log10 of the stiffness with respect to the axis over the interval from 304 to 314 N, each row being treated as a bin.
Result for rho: 14.0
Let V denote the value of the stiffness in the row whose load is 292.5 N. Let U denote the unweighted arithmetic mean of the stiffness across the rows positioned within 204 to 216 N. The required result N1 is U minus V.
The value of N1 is 1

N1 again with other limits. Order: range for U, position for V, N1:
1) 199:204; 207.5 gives 0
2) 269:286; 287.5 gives 1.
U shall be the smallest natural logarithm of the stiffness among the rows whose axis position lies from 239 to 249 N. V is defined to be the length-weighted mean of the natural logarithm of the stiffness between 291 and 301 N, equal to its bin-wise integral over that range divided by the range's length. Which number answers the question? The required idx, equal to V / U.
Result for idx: 1.04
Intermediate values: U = 3.23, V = 3.37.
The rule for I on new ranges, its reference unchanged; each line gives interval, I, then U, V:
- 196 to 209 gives 2.8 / 1.03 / 1.03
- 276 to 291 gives 2.7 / 1.06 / 1.06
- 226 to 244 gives 6.9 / 0.62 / 0.67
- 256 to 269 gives 2.7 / 1.05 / 1.06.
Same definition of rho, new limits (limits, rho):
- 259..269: 15.7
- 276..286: 15.7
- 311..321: 15.1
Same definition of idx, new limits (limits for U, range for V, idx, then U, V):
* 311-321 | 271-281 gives 1.08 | 3.36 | 3.63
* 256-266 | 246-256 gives 1.01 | 3.58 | 3.62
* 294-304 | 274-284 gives 1.21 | 3.00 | 3.63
